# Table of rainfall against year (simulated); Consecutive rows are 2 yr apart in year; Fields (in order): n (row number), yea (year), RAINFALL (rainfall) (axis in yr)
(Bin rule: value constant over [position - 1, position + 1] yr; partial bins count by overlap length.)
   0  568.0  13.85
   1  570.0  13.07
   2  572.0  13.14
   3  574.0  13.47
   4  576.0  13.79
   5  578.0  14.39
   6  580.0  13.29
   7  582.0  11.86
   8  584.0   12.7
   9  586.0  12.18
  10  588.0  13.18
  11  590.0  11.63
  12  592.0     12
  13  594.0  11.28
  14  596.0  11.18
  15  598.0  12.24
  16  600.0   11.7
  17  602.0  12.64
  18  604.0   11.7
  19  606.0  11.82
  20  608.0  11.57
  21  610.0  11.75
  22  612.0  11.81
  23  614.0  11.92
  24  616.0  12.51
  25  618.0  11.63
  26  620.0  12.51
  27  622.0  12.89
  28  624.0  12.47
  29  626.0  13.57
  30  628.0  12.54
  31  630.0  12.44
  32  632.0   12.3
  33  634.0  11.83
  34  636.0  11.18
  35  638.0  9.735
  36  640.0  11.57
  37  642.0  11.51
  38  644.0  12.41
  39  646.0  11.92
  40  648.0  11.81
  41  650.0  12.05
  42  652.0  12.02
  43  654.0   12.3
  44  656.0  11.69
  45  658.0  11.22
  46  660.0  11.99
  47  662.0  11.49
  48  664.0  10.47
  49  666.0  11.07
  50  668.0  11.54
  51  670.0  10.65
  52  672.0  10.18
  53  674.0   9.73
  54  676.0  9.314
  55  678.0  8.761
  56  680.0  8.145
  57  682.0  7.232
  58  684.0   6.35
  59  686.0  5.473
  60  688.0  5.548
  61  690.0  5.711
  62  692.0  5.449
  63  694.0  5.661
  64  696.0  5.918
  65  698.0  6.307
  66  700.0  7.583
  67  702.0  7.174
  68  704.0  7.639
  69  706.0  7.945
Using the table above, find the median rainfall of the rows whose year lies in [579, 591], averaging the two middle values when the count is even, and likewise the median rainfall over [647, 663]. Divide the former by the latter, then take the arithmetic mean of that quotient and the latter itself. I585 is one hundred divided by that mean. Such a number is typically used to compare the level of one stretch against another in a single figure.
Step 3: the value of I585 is 15.4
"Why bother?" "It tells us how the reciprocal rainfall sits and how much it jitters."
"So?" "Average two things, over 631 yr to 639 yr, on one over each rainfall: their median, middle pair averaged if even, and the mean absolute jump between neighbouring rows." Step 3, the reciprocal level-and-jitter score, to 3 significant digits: 0.0471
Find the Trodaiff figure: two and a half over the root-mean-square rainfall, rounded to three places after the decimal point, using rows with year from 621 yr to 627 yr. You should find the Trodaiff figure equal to 0.193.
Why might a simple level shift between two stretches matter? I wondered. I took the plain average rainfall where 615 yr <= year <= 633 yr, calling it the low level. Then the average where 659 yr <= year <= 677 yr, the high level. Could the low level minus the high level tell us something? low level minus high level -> 1.8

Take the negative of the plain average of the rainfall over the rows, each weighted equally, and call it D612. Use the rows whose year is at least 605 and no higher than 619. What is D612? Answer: -11.9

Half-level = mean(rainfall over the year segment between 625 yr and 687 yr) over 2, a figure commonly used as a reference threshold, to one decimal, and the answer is 5.4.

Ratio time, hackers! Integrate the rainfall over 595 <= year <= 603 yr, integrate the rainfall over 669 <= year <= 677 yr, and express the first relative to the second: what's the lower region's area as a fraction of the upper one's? 1.20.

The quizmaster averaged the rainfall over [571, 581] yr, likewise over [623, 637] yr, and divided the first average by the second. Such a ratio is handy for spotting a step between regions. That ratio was 1.10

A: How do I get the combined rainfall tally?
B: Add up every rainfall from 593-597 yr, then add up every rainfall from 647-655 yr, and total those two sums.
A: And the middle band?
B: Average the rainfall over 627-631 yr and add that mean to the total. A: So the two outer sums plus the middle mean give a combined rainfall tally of 83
